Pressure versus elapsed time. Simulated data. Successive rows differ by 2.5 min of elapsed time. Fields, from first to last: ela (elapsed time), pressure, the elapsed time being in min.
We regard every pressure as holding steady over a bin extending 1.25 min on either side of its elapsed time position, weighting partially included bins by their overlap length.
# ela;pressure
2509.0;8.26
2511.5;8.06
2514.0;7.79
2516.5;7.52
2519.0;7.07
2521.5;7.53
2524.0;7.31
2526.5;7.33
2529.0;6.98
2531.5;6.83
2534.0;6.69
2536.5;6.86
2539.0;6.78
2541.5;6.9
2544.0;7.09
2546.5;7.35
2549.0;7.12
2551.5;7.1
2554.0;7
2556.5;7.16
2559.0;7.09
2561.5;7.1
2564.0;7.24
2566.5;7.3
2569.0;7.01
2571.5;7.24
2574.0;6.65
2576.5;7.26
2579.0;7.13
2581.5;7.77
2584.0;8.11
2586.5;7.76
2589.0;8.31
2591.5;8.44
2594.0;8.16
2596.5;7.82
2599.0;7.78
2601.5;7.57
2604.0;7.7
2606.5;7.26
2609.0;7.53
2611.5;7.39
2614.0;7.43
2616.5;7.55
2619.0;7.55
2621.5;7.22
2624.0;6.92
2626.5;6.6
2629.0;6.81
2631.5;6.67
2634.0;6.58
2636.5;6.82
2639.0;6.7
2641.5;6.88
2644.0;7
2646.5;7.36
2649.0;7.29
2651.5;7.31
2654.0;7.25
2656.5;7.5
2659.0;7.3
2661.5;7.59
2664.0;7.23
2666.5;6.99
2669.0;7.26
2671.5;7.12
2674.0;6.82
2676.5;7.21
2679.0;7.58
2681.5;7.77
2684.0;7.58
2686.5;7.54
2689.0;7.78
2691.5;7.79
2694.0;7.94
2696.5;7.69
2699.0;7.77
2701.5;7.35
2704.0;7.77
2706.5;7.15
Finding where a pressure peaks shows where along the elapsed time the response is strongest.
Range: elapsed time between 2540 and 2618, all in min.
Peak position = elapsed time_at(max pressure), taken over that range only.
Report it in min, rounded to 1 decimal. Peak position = 2591.5 min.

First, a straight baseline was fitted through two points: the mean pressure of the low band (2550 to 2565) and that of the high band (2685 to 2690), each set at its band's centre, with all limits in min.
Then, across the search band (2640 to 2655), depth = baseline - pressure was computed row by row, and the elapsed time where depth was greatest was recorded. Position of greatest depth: 2641.5 min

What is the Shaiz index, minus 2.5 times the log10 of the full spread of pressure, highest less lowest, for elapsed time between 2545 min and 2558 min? 1.1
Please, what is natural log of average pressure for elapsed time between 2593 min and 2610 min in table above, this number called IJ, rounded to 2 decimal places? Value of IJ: 2.04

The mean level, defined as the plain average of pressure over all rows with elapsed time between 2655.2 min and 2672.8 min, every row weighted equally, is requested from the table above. 7.3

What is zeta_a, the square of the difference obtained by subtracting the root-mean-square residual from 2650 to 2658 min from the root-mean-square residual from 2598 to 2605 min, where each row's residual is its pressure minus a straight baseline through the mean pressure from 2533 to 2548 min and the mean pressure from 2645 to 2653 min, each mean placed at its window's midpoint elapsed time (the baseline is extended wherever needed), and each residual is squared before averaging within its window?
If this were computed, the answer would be 0.19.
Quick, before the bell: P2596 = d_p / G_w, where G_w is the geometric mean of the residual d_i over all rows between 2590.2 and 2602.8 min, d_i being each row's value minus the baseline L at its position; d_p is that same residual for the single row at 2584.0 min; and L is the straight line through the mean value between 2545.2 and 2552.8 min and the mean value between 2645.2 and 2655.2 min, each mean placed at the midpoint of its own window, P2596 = 1.4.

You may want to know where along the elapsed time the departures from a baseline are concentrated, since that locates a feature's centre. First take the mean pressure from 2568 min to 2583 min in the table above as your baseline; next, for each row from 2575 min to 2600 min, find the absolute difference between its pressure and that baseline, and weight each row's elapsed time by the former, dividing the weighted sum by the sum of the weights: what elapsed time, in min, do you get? 2590.0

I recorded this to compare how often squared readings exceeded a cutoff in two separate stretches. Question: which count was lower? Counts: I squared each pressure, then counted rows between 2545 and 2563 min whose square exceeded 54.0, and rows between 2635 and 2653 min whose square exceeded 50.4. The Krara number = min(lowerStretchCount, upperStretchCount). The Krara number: 1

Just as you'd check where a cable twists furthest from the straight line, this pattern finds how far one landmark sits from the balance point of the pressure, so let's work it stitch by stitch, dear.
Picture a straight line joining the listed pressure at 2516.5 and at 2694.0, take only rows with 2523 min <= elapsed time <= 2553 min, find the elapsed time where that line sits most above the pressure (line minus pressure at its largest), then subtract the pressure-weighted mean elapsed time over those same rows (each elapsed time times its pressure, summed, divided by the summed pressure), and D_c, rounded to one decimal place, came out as -3.8 min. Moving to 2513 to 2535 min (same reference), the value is 10.3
